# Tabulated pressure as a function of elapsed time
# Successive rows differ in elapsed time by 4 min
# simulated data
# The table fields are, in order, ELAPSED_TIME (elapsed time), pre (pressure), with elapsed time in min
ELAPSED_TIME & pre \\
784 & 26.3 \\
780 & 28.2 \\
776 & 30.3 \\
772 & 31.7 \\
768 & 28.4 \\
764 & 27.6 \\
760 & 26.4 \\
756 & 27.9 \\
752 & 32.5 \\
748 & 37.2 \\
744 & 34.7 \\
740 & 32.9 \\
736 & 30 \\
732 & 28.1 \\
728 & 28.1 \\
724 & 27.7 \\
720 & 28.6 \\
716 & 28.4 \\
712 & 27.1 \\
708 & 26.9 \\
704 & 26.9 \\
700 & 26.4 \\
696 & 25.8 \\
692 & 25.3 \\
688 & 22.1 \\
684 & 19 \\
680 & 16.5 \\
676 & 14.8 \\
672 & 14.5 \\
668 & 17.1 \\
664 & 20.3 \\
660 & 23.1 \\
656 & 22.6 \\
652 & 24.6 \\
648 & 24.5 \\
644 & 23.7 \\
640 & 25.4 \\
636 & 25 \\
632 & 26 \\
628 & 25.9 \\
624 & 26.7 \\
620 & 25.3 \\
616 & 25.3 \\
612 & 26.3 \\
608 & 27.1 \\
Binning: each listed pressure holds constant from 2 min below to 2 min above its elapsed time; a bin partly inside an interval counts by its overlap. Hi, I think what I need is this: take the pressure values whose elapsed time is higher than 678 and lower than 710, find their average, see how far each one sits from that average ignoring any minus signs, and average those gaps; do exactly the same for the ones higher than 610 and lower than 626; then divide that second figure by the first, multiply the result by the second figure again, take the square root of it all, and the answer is 0.33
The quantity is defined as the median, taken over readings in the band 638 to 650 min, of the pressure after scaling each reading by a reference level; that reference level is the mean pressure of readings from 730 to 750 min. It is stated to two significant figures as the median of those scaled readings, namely 0.75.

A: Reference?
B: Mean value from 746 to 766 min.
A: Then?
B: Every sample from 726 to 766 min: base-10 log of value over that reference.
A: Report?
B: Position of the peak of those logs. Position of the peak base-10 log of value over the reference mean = 748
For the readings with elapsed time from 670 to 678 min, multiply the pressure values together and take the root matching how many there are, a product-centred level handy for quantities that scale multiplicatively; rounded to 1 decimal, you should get 14.6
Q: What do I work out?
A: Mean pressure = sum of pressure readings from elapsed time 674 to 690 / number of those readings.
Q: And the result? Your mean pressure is 18.1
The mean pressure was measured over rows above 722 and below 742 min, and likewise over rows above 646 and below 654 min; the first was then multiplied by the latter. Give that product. 721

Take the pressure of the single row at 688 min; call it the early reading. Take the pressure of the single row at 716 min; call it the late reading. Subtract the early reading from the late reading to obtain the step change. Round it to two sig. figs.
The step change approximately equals 6.3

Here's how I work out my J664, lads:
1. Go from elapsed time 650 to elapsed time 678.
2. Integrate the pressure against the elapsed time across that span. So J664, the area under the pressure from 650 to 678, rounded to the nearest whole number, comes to 548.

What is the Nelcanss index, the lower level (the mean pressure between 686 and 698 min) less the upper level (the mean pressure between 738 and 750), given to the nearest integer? -11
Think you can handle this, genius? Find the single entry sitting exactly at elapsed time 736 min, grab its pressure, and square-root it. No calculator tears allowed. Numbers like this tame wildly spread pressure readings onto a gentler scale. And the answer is 5.5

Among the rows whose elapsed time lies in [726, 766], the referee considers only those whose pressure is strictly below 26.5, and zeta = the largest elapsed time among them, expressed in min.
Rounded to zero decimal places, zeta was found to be 760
